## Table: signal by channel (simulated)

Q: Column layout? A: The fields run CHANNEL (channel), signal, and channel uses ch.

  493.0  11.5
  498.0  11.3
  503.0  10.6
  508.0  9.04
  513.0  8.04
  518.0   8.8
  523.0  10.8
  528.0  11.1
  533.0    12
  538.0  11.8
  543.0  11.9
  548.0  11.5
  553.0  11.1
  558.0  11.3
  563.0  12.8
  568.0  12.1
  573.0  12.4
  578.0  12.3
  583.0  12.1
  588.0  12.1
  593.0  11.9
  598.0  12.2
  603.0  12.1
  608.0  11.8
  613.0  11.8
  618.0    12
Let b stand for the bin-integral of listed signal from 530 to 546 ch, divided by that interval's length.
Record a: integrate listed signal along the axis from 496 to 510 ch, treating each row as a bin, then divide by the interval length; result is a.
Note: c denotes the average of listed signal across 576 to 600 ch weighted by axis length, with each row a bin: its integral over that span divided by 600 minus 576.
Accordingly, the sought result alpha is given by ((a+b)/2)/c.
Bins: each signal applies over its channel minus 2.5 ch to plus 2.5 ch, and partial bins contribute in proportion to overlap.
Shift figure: 0.92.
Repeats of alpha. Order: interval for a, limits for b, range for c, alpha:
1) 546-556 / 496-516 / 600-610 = 0.88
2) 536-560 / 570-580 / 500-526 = 1.25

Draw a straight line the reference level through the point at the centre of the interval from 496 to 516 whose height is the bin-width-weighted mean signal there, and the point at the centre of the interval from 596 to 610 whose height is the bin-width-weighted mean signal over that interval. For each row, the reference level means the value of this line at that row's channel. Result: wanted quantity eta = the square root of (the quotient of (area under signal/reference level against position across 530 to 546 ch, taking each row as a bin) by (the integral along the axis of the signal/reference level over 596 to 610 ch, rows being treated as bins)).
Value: 1.14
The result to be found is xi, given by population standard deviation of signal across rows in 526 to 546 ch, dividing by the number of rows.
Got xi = 0.4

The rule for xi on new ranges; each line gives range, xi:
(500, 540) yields 1.4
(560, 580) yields 0.3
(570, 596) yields 0.2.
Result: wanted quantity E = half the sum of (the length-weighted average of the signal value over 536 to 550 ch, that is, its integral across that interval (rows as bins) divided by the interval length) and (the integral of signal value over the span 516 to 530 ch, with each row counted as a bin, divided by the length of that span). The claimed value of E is 11.0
